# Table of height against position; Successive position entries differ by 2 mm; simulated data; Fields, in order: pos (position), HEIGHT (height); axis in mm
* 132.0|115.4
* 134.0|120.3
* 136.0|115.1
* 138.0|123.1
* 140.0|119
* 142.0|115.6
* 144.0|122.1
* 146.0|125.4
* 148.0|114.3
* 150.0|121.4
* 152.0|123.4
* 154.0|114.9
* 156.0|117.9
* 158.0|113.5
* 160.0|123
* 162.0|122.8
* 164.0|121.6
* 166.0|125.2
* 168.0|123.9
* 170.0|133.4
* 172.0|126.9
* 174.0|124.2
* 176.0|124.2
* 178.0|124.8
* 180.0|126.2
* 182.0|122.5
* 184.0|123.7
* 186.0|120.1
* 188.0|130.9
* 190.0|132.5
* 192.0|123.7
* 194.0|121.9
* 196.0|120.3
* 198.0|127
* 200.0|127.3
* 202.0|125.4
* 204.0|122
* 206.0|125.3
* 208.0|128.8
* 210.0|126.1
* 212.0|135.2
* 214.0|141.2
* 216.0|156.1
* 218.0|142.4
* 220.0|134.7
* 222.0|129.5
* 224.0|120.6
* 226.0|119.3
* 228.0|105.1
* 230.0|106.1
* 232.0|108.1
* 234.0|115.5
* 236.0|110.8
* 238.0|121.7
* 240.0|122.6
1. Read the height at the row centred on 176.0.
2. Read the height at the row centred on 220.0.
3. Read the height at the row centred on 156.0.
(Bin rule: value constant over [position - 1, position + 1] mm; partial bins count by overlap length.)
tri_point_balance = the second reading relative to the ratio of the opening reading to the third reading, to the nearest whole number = 128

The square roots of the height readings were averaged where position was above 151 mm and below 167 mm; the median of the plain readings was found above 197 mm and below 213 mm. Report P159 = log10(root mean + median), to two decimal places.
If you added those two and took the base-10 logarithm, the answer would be 2.14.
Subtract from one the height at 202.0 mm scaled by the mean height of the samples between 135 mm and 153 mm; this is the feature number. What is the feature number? -0.05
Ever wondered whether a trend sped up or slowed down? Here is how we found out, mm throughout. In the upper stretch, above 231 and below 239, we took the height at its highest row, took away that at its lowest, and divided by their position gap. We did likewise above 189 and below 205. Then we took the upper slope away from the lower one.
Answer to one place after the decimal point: -3.0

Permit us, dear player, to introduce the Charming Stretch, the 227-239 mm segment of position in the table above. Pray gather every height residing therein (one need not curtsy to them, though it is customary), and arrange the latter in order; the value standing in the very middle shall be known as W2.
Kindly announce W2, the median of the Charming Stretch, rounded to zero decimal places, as 109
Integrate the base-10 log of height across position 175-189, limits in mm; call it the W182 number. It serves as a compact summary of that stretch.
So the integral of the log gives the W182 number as 29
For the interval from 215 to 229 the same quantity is 30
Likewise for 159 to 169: 21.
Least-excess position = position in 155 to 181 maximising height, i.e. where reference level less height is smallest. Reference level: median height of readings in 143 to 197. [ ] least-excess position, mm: 170.0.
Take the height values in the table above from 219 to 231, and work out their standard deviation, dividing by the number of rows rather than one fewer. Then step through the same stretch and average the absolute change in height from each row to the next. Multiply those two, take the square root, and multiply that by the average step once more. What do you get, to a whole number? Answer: 50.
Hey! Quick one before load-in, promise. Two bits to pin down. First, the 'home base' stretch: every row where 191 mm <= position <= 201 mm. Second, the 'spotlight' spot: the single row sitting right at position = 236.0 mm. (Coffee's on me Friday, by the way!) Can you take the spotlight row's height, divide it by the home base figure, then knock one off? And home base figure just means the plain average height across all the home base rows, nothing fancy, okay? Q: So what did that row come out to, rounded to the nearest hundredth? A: -0.11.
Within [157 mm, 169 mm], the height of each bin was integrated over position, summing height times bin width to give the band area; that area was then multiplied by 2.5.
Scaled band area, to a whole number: 3650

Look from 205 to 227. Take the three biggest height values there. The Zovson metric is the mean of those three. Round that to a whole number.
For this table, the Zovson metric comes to 147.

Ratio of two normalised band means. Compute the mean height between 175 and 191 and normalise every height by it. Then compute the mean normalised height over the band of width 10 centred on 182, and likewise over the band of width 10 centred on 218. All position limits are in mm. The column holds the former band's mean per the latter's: 0.88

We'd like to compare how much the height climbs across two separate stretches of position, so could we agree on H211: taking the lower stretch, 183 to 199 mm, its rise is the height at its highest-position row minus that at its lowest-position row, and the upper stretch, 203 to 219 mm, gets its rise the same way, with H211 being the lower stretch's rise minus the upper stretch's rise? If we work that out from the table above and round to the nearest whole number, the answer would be -17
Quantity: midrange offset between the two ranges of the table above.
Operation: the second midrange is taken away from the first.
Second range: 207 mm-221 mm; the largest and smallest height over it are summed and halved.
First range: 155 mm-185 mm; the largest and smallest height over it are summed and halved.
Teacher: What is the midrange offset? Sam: -18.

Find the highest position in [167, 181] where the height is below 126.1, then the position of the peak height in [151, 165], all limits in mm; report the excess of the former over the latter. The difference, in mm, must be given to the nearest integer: 26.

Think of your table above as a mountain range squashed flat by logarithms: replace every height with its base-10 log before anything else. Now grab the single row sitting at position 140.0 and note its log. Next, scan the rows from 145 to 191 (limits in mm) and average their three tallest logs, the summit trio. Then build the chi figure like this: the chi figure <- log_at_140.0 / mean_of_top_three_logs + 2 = 2.98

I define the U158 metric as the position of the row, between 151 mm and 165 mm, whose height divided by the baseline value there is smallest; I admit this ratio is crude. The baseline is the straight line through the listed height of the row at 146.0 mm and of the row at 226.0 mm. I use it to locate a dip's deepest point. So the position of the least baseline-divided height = 158.0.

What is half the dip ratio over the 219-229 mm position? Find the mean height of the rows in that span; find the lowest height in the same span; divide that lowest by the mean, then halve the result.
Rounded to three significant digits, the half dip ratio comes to 0.431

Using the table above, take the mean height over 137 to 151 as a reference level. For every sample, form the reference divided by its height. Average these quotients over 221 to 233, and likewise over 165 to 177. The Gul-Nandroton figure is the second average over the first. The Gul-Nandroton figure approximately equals 0.90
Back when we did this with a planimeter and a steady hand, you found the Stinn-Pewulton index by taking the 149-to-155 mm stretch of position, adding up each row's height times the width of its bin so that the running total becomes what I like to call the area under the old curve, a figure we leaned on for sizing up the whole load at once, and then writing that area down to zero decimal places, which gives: 719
